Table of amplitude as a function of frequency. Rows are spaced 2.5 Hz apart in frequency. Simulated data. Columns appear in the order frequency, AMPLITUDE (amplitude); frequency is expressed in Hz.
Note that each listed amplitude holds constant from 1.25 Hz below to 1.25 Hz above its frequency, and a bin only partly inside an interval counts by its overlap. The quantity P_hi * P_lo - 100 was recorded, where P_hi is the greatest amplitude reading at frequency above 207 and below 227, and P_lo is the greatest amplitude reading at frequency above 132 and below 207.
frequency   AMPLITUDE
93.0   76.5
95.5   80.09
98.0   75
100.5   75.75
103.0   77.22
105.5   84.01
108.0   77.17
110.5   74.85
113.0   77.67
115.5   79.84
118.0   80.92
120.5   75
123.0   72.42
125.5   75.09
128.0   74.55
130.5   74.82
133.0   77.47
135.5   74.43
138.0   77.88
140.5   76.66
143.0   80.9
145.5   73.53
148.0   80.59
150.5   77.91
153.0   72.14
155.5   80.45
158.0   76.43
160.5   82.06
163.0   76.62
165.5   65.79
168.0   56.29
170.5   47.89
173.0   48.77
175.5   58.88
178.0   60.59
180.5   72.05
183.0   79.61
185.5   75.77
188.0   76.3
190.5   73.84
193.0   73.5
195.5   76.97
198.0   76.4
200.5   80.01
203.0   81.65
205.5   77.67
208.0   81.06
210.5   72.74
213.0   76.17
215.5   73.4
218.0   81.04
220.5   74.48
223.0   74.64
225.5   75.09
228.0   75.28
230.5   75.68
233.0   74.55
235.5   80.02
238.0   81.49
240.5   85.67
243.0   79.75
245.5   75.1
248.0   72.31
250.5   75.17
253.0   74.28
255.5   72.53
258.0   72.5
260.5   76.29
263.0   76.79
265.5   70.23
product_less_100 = 6552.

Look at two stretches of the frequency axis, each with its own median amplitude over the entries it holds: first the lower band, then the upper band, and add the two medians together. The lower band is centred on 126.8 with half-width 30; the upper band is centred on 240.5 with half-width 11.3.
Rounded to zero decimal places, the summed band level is 153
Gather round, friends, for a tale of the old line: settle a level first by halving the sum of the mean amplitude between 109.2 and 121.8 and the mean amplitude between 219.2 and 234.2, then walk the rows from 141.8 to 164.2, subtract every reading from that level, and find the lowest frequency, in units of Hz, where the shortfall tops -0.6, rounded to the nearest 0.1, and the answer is 145.5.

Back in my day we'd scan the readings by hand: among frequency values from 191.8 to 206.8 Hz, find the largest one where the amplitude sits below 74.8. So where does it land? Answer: 193.0 Hz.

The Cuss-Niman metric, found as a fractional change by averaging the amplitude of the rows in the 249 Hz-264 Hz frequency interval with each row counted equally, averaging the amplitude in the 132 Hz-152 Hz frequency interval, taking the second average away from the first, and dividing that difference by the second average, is -0.04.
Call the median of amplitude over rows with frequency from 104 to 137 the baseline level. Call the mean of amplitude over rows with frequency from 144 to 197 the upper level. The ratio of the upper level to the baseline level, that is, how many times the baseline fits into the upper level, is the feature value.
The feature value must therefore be 0.94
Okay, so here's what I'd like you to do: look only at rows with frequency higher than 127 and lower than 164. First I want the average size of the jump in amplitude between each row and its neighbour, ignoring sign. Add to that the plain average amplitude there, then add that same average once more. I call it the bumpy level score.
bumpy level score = 158.6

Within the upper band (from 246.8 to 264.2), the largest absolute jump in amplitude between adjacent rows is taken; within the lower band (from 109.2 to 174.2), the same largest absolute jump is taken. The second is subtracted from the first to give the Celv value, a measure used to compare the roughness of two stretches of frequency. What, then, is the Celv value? -7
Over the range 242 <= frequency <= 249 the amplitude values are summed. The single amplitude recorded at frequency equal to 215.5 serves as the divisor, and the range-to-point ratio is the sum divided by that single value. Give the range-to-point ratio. 3.09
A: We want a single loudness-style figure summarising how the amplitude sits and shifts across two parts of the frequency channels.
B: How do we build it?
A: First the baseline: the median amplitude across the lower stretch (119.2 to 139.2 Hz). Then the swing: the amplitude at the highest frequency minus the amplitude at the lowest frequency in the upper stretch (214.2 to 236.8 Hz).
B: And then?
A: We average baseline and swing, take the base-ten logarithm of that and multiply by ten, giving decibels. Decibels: 16.1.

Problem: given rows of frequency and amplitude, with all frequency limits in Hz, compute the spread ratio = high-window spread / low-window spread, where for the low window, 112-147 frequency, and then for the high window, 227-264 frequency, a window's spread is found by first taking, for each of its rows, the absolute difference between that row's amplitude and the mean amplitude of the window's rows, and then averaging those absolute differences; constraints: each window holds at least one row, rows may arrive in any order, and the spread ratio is 1.3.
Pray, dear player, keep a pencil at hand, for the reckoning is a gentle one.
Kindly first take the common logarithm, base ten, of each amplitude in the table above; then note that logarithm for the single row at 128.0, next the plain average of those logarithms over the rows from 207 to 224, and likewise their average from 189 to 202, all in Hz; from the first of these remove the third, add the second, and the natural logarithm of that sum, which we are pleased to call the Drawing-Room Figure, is 0.627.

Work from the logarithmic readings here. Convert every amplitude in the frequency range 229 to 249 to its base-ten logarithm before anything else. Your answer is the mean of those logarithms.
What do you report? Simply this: 1.89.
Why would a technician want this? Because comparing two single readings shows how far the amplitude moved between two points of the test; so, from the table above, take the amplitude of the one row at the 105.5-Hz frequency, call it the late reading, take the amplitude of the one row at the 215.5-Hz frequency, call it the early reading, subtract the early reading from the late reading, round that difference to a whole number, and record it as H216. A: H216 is 11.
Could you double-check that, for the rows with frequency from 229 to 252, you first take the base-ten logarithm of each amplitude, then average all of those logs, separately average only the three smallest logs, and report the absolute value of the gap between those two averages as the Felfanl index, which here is 0.021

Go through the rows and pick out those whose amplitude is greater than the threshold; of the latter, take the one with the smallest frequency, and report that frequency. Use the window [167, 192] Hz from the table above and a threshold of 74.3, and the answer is 183.0 Hz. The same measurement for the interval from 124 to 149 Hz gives 125.5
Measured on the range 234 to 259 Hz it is 235.5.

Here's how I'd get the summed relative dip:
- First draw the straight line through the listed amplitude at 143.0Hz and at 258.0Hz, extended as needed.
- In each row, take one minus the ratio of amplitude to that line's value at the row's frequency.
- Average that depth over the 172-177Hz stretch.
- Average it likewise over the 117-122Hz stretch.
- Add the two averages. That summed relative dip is 0.37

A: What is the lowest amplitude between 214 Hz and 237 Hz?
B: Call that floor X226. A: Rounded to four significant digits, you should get 73.40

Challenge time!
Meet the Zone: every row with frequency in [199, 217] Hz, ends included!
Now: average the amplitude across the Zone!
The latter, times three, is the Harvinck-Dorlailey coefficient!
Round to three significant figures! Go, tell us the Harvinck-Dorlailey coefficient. 233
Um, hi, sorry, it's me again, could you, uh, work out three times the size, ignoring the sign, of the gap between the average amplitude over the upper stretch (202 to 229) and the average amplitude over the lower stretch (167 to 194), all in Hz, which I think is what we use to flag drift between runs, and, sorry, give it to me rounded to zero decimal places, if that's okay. 33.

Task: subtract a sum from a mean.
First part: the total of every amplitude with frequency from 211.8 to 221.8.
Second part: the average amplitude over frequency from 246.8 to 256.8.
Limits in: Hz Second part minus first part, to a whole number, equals -232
